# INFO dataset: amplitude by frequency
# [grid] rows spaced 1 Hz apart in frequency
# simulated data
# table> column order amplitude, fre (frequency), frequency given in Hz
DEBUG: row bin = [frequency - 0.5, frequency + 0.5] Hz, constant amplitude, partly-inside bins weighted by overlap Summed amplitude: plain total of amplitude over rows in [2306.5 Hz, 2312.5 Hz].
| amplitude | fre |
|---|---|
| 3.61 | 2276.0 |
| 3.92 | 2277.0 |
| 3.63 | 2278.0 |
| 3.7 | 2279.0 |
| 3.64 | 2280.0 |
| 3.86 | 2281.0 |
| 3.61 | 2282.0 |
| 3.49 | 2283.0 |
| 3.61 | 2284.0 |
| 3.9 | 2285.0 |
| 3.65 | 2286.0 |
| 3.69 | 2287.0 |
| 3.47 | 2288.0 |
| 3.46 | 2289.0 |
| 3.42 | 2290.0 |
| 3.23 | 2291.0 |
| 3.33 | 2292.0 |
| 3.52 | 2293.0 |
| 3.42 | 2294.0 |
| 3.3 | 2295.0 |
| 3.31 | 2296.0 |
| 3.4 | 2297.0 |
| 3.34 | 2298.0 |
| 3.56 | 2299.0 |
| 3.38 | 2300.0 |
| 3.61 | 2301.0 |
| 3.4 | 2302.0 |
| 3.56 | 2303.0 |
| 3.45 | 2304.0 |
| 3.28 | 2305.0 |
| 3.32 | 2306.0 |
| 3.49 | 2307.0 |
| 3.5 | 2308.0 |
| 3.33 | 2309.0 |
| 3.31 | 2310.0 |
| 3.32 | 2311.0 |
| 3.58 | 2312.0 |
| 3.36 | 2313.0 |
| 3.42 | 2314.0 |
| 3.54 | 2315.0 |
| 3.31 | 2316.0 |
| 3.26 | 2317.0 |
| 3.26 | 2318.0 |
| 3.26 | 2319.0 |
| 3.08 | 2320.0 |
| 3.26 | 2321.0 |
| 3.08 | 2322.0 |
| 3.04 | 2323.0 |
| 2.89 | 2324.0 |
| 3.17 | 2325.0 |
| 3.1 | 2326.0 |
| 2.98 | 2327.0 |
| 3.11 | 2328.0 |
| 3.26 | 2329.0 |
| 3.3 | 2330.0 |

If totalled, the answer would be 20.5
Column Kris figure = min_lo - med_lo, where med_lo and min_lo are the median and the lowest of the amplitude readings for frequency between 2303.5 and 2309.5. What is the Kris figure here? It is -0.11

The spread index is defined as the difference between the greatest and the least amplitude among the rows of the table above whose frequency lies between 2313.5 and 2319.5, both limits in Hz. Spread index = 0.280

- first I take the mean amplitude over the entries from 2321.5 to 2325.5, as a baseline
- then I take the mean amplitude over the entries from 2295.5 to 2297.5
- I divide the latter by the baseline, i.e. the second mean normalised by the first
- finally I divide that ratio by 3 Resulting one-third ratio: 0.367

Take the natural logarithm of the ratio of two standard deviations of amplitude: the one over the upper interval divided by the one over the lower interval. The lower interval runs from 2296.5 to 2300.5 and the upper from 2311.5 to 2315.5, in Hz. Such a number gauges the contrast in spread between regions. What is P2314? 0.1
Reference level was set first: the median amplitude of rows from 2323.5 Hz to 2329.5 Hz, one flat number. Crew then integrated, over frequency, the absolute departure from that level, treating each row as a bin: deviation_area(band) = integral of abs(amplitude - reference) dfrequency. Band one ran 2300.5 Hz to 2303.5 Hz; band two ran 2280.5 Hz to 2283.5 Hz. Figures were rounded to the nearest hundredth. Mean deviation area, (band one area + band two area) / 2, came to 1.45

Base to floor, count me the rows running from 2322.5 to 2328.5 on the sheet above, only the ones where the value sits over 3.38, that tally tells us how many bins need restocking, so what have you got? 0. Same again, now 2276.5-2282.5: 6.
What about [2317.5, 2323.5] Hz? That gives 0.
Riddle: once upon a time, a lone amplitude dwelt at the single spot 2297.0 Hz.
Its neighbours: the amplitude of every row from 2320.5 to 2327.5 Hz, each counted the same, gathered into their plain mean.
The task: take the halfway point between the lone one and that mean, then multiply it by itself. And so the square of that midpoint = 10.5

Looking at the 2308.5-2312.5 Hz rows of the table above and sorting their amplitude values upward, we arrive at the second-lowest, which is 3.32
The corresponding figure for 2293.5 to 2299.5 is 3.31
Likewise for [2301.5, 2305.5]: 3.4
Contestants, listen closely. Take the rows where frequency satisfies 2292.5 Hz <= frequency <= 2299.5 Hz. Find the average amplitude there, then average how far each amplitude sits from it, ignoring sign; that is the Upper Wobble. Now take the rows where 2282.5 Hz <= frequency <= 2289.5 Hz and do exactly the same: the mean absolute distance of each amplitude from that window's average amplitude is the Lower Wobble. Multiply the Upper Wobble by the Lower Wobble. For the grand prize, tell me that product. 0.0093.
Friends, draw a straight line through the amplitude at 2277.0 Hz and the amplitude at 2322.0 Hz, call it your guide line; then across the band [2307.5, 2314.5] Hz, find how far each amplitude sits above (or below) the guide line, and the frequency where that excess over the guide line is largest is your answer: 2312.0 Hz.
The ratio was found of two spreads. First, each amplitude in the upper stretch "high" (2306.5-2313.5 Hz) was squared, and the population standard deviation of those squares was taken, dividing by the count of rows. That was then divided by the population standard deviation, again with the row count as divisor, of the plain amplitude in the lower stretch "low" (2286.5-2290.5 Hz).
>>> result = 7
